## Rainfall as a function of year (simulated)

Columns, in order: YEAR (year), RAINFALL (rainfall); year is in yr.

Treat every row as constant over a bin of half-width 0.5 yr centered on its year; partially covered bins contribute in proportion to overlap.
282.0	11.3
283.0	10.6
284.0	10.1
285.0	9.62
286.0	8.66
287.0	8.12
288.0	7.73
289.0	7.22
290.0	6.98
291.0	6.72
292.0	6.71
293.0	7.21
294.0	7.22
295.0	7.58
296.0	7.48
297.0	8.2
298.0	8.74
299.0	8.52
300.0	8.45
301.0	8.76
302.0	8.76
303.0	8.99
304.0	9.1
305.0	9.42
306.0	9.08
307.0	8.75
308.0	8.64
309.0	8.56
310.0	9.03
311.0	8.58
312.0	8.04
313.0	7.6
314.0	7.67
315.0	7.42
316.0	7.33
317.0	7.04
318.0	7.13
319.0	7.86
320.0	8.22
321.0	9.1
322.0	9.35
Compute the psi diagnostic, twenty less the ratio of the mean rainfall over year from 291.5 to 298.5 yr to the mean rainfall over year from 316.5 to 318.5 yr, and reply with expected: 18.9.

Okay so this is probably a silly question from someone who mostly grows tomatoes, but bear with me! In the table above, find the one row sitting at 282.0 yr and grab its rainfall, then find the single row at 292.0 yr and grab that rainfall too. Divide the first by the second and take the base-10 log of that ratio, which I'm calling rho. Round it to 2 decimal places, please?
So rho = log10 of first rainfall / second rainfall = 0.23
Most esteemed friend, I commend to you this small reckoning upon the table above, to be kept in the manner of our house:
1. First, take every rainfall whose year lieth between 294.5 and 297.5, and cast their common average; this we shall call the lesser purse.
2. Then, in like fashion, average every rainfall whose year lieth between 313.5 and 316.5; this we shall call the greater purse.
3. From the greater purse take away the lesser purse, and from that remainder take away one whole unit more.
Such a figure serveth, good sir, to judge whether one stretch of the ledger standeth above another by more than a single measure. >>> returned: -1.3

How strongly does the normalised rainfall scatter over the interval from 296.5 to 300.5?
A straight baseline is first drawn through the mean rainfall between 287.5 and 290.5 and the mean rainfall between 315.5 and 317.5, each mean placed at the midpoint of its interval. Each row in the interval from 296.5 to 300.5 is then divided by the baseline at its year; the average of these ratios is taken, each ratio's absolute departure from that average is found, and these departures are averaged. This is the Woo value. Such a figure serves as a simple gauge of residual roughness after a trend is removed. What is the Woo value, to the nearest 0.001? 0.021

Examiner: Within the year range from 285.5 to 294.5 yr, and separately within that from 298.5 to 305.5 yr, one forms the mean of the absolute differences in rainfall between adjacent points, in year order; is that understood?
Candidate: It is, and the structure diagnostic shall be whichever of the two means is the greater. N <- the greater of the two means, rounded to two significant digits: 0.31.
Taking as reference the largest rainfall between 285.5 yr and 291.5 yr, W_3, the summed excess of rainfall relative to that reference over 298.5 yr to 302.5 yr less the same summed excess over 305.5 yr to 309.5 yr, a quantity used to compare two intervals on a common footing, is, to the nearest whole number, -1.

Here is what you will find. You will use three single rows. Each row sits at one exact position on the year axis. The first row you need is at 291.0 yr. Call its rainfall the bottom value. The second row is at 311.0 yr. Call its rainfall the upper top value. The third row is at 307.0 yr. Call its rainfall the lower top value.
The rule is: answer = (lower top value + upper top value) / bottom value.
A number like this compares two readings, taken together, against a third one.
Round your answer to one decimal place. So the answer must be 2.6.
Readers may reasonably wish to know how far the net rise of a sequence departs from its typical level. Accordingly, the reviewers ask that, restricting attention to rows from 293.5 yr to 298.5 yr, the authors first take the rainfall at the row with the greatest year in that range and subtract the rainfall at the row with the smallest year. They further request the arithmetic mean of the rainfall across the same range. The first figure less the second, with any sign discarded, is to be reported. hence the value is 6.3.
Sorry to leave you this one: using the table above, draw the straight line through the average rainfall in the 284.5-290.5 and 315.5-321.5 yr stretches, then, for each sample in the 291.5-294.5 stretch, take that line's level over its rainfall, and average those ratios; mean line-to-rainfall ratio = 1.14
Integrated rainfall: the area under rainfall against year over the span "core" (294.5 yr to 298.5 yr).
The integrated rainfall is 32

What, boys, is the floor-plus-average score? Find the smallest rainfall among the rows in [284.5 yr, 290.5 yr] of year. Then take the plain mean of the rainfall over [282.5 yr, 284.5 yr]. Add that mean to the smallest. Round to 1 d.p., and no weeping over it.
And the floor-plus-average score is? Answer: 17.3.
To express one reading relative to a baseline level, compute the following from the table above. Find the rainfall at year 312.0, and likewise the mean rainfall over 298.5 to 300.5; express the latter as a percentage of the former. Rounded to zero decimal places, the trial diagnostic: 106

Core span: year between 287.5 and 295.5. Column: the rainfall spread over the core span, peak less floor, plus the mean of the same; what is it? 8.2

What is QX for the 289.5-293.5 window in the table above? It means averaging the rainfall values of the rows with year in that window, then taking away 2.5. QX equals 4.4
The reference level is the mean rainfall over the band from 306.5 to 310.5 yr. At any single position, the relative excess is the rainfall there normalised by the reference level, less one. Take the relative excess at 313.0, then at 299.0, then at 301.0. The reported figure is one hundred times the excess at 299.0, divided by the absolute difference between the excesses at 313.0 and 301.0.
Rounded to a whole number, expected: -19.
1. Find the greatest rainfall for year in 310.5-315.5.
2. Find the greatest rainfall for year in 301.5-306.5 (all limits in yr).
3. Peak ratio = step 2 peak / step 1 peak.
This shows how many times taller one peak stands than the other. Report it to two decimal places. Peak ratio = 1.10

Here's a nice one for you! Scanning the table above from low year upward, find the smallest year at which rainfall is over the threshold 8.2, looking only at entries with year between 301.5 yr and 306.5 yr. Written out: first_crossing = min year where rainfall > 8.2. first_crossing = 302.0 yr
